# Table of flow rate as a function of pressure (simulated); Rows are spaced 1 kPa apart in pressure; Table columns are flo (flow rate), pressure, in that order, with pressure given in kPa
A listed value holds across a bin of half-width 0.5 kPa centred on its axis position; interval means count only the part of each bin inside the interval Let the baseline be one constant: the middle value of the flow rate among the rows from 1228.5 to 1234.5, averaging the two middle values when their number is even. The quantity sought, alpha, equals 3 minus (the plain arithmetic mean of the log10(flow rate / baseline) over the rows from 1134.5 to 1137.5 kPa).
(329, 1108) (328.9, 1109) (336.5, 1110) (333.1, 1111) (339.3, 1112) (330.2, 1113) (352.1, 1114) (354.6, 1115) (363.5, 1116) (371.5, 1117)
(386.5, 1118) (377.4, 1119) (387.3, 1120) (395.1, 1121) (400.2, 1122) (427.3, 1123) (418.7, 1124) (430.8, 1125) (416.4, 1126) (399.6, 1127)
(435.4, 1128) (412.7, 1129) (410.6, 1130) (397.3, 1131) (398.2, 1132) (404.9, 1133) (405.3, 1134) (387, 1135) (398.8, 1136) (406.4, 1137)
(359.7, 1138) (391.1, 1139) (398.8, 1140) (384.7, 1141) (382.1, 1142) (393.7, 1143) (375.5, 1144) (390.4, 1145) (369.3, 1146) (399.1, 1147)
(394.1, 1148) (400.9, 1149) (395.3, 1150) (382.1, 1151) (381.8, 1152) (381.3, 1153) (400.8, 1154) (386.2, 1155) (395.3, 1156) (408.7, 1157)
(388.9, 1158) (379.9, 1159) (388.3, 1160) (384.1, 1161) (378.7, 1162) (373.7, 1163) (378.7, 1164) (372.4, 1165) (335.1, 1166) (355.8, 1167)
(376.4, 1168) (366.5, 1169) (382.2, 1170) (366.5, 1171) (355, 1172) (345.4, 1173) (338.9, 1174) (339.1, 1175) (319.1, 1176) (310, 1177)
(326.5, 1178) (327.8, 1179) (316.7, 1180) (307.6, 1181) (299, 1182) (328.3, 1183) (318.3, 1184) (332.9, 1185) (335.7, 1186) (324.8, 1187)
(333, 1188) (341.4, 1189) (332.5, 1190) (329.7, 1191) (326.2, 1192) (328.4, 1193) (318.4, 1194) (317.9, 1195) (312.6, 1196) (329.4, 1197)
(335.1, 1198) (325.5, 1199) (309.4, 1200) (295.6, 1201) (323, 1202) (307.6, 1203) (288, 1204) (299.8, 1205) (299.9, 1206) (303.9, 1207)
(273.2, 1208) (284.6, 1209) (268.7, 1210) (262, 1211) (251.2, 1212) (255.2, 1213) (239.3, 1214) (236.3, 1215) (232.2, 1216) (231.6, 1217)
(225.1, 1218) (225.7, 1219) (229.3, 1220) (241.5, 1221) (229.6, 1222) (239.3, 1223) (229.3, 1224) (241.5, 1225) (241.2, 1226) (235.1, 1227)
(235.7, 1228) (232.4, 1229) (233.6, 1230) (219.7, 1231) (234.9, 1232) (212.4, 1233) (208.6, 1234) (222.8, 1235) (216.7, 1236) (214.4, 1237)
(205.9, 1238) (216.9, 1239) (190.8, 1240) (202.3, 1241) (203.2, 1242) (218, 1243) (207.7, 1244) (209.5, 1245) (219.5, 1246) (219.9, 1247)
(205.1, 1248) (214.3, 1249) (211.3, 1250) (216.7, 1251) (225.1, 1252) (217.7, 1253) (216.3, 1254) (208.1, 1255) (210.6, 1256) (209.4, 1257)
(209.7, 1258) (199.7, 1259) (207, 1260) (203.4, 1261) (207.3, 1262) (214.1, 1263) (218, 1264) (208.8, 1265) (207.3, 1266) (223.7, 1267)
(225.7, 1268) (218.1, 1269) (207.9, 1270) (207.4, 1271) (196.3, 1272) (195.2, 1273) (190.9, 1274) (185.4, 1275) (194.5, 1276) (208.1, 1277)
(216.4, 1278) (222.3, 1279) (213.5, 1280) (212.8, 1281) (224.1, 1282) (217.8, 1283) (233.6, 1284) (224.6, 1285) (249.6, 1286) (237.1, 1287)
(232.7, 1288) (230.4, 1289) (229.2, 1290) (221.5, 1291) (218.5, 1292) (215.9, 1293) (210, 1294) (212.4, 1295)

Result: 2.76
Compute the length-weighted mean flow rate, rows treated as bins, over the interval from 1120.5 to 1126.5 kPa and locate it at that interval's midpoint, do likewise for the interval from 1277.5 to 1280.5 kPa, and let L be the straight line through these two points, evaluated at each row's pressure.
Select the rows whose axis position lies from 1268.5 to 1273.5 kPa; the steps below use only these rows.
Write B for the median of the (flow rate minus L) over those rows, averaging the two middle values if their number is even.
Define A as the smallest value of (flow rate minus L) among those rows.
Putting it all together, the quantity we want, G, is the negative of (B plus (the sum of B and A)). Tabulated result 72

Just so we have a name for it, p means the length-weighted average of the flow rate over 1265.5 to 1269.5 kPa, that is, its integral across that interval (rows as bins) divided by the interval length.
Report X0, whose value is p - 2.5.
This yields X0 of 216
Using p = 219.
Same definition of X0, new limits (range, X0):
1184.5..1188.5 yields 329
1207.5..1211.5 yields 270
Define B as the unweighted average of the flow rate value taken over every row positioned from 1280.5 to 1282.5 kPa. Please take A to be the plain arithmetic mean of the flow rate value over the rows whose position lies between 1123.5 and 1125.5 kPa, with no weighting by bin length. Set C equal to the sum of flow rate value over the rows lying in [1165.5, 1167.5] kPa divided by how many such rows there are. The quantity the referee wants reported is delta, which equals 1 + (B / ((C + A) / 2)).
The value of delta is 1.57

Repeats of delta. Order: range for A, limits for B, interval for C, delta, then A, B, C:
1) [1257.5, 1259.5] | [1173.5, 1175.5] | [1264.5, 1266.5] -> 2.64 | 205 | 339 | 208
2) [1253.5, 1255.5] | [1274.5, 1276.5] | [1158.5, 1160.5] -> 1.64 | 212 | 190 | 384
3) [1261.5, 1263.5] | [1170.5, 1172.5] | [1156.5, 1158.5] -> 2.18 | 211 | 361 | 399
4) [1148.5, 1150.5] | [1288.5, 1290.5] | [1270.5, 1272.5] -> 1.77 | 398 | 230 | 202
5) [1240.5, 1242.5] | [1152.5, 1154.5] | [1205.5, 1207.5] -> 2.55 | 203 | 391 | 302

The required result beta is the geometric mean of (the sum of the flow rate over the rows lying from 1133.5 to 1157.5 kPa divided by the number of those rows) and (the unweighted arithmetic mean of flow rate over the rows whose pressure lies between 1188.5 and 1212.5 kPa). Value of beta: 346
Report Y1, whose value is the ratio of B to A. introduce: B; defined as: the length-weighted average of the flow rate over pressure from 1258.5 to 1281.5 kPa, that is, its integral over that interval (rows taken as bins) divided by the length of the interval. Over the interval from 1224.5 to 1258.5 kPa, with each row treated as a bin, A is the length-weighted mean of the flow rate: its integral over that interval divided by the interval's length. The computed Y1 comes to 0.96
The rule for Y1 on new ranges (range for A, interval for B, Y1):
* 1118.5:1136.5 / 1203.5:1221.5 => 0.64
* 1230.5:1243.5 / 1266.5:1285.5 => 0.99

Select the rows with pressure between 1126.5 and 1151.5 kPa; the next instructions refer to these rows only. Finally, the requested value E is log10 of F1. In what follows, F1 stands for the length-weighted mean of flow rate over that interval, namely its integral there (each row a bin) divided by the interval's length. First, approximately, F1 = 395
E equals 2.60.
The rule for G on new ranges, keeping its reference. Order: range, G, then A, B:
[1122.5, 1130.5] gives 1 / -11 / 5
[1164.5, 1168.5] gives 19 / -26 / 3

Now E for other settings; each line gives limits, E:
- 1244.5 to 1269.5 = 2.33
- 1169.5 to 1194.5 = 2.52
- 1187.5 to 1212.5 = 2.49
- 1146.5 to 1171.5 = 2.58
